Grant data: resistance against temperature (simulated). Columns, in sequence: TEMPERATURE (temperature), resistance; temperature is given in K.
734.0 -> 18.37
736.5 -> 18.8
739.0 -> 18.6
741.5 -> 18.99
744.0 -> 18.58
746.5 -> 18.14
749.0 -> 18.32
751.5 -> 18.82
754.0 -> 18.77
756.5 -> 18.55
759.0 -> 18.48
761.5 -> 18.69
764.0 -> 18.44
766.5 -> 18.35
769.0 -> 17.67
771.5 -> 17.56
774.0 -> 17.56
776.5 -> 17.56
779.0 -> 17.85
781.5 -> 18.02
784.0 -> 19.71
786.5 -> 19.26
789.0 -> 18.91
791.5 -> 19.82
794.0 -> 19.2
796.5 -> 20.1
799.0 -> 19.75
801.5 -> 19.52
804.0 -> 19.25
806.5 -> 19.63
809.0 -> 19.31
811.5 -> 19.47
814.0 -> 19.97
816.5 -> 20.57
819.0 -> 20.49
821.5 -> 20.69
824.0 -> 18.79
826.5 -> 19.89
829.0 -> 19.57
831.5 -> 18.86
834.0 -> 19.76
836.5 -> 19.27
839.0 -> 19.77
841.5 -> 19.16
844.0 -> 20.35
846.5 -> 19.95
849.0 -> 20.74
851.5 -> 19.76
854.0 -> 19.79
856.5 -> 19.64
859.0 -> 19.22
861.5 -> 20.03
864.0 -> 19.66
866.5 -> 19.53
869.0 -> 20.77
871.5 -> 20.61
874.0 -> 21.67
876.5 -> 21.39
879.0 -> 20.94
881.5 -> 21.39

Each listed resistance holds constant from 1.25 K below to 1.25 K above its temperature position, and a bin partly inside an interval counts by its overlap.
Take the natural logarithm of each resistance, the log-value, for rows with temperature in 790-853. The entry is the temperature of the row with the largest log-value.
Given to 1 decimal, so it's 849.0 K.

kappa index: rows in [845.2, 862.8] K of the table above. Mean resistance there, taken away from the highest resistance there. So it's 0.9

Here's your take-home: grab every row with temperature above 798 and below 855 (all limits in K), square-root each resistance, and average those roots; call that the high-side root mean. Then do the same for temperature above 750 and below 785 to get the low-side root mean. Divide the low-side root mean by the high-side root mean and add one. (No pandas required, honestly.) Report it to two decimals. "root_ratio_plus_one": 1.96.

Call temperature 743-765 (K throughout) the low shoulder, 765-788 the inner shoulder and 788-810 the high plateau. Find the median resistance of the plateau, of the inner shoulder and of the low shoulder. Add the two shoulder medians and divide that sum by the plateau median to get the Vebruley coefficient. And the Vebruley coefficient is 1.86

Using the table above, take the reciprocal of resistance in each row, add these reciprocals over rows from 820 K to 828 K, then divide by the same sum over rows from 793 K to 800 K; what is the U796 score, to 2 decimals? 1.00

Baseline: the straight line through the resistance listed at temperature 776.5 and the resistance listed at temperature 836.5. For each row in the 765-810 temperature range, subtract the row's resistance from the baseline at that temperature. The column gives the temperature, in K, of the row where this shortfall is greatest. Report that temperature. 776.5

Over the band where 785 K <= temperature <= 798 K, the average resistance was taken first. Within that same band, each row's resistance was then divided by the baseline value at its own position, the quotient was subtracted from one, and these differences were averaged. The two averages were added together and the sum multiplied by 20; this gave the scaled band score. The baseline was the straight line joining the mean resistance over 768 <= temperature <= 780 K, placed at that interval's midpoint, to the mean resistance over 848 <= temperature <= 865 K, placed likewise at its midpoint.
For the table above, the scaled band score 388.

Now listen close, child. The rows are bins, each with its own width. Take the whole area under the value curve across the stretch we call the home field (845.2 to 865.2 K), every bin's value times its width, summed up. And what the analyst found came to 397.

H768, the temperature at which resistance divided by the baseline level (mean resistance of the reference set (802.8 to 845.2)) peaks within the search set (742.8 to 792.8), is 791.5 K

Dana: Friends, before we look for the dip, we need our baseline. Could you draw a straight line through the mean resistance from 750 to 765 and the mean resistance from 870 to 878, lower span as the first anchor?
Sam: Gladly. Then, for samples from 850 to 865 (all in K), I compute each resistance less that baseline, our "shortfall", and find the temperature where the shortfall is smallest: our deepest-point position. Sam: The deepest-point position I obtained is 859.0 K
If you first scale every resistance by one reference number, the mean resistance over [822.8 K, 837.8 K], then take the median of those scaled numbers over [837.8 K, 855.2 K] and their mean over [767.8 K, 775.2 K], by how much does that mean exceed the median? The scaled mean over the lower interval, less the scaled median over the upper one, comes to -0.11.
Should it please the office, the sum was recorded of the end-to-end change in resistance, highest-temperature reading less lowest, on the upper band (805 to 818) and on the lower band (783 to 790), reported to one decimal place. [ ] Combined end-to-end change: 0.1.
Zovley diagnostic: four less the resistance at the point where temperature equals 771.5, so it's -13.6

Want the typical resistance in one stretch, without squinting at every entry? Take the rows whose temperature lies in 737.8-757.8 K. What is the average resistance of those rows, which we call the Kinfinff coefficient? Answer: 18.6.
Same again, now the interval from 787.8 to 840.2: 19.6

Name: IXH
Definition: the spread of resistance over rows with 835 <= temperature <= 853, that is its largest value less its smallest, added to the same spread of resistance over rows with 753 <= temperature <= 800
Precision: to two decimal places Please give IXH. 4.12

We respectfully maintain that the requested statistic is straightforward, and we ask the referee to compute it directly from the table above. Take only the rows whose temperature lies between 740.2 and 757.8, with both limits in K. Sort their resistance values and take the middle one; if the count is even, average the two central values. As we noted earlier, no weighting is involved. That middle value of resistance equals 18.6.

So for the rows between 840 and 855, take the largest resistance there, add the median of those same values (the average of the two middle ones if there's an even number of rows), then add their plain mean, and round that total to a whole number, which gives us 61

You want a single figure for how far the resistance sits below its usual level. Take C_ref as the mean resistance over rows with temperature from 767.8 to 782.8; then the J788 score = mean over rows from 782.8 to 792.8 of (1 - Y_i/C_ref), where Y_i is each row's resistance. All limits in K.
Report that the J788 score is -0.097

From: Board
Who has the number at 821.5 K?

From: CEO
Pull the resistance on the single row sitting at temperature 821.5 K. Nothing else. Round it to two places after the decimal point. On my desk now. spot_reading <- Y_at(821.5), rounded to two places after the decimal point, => 20.69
